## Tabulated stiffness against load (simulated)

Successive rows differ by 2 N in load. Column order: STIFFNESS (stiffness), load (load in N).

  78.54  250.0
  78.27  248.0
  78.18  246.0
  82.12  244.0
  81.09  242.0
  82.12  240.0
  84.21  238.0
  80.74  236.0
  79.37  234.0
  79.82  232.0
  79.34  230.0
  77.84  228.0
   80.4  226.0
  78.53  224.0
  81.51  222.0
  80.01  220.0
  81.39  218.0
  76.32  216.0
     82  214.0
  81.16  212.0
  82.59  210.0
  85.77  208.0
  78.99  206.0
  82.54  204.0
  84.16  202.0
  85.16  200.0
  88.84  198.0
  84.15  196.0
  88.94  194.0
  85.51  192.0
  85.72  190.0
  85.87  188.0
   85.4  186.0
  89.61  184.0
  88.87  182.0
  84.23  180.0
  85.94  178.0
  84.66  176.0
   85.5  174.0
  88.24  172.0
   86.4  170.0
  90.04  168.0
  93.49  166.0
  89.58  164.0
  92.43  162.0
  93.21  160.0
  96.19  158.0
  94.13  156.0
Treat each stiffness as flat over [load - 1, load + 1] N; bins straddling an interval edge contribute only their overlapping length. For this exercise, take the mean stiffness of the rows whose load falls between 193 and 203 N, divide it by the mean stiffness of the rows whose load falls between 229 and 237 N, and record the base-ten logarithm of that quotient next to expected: 0.034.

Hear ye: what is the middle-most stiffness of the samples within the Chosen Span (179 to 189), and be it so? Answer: 86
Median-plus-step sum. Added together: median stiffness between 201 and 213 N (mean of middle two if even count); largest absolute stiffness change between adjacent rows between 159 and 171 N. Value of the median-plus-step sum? 86.5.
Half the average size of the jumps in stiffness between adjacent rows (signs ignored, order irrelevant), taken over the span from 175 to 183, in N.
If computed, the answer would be 1.3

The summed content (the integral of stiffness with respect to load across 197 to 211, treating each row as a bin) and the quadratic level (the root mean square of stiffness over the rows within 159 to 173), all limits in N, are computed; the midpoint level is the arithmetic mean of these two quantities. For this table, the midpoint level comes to 633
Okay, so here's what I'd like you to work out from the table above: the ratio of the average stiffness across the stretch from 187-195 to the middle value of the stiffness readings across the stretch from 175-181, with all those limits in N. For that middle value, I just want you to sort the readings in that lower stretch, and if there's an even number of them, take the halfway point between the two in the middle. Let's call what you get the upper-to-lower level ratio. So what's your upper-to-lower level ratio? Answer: 1.02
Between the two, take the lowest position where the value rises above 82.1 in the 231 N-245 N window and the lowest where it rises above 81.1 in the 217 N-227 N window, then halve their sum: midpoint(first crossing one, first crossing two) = 228 N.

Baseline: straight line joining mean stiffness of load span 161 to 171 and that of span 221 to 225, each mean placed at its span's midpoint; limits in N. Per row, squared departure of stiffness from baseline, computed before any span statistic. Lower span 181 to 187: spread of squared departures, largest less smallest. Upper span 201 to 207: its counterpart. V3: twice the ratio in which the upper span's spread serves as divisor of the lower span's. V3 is 0.52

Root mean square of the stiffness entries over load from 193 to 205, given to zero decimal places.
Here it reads 86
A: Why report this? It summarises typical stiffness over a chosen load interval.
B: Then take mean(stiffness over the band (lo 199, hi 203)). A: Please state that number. 84.7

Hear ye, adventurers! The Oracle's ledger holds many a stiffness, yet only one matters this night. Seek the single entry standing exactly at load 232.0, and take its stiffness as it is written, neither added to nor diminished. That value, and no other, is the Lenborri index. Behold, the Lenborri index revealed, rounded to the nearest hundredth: 79.82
